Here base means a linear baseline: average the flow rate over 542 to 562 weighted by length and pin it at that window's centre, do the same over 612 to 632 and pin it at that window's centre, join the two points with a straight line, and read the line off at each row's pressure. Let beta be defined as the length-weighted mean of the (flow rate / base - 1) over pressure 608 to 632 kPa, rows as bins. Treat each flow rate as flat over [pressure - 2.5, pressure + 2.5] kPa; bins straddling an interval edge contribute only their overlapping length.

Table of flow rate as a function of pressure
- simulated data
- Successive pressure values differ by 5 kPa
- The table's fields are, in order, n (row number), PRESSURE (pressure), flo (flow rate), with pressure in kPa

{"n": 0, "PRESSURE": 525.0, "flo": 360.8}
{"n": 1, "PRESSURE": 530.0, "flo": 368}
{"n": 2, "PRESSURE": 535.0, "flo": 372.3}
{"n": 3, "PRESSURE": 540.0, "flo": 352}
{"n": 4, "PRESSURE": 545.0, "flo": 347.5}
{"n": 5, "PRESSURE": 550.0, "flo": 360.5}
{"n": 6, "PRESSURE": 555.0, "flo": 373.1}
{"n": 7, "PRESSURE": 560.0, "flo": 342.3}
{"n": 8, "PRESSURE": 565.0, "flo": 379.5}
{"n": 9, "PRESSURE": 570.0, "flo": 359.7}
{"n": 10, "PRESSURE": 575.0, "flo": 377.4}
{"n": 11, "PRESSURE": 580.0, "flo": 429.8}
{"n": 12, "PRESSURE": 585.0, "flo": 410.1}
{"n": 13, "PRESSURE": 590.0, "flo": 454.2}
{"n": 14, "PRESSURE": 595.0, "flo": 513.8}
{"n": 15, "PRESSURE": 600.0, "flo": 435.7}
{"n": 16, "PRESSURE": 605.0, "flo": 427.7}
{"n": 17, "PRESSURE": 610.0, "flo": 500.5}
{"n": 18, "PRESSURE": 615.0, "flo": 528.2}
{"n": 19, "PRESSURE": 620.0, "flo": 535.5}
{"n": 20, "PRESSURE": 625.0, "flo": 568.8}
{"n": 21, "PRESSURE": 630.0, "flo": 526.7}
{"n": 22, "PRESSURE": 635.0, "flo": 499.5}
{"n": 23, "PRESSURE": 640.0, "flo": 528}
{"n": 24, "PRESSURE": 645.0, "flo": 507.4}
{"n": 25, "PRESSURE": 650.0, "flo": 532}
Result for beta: -0.002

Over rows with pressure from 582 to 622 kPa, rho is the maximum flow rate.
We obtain 535.5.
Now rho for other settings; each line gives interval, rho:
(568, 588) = 429.8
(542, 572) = 379.5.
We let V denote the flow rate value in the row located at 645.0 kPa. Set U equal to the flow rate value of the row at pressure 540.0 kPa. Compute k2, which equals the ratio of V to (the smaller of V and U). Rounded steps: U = 352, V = 507.4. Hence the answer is 1.44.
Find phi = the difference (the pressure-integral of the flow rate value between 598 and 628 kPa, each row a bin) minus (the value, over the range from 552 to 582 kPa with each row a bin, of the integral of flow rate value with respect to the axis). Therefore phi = 3753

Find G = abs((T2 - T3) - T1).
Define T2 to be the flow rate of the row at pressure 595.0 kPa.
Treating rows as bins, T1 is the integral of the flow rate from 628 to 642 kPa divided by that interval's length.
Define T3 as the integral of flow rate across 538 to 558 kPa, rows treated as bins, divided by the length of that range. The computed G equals 362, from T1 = 517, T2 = 513.8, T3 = 358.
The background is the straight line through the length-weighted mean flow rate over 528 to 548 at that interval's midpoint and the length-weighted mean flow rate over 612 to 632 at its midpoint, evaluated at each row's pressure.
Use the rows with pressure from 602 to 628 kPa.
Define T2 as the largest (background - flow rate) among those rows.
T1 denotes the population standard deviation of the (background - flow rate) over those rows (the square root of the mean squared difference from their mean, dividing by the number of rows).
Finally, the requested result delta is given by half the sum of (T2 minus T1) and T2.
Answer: 58.3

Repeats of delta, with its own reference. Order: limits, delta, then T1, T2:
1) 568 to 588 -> 59.1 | 19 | 68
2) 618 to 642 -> 51.0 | 33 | 67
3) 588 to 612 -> 56.4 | 37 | 75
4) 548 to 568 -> 56.2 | 17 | 64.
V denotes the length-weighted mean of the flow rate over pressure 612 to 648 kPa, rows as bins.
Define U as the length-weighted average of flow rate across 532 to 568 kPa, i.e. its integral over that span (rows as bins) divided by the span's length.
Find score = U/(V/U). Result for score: 247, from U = 361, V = 527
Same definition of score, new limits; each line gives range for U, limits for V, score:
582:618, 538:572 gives 609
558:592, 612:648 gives 293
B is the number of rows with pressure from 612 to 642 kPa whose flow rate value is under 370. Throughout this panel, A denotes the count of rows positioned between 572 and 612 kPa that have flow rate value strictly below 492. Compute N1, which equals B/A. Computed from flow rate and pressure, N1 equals 0.00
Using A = 6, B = 0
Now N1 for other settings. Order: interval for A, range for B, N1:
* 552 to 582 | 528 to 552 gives 0.67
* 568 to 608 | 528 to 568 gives 0.71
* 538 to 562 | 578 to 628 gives 0.00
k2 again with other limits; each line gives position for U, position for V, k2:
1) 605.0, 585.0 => 1.00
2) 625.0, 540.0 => 1.00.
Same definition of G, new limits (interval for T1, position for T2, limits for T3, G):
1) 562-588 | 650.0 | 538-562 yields 215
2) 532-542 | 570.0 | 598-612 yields 457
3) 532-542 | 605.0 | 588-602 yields 405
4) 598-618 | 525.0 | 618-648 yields 642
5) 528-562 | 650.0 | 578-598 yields 280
